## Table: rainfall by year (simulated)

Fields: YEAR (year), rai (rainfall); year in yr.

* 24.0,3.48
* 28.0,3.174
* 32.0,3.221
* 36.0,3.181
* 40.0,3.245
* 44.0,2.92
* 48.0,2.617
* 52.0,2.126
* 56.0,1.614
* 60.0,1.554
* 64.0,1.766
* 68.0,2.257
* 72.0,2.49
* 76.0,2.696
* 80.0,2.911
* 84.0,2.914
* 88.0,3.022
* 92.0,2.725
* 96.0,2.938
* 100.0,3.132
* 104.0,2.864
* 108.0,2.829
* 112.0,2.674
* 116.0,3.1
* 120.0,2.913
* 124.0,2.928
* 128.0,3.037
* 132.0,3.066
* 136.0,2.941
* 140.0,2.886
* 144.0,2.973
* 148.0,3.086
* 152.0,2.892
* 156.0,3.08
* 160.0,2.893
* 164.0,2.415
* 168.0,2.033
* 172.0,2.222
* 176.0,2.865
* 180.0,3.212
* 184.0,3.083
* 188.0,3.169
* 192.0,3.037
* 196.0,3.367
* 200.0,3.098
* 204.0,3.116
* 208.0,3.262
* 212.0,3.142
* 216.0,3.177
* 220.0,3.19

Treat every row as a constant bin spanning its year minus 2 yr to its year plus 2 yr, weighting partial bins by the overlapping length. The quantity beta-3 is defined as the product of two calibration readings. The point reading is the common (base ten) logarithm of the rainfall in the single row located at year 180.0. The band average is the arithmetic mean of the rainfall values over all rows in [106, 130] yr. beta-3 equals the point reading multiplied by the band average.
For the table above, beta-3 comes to 1.48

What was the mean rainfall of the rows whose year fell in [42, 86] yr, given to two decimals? 2.35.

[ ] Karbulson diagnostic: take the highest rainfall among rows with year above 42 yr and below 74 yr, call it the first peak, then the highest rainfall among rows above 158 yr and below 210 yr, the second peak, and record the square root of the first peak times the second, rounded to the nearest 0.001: 3.136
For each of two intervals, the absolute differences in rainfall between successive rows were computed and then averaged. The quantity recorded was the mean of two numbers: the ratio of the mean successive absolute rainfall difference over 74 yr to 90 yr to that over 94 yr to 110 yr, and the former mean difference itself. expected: 0.38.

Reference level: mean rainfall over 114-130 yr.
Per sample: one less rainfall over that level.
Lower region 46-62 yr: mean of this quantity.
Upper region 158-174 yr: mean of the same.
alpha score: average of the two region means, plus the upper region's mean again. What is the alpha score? 0.47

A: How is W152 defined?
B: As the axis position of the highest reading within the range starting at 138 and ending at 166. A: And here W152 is 148.0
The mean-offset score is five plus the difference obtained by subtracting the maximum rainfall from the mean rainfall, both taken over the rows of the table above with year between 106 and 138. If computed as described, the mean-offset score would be 4.84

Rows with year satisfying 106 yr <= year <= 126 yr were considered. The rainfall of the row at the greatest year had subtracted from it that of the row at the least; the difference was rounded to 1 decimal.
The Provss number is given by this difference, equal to 0.1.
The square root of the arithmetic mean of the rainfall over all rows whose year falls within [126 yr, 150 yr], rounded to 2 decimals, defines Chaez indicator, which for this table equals 1.73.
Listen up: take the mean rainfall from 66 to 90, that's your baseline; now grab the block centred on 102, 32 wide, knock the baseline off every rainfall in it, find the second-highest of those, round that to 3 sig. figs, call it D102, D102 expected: 0.385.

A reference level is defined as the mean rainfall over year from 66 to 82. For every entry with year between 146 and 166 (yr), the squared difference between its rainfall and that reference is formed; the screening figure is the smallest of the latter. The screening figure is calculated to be 0.030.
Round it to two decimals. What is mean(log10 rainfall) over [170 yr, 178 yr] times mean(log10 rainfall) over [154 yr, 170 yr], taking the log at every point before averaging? 0.16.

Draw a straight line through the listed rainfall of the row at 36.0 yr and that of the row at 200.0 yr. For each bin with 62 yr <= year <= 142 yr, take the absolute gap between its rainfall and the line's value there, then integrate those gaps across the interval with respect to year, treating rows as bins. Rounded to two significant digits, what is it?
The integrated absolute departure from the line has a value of 27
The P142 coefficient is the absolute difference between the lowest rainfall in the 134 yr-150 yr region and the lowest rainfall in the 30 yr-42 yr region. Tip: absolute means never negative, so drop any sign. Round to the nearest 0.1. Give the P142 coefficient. 0.3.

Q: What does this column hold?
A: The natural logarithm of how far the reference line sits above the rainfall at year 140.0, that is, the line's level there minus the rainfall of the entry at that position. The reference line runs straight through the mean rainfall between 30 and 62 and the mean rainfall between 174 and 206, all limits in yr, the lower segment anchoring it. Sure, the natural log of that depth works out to -3.3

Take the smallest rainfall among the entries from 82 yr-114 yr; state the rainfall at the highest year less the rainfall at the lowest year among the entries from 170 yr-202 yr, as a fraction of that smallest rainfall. 0.33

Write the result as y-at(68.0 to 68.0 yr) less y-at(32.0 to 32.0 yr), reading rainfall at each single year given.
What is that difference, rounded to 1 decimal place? -1.0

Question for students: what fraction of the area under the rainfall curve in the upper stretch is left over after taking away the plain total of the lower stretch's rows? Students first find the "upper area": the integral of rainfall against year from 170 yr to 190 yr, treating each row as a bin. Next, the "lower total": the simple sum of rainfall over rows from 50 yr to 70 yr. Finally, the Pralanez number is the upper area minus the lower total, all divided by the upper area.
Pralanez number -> 0.84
